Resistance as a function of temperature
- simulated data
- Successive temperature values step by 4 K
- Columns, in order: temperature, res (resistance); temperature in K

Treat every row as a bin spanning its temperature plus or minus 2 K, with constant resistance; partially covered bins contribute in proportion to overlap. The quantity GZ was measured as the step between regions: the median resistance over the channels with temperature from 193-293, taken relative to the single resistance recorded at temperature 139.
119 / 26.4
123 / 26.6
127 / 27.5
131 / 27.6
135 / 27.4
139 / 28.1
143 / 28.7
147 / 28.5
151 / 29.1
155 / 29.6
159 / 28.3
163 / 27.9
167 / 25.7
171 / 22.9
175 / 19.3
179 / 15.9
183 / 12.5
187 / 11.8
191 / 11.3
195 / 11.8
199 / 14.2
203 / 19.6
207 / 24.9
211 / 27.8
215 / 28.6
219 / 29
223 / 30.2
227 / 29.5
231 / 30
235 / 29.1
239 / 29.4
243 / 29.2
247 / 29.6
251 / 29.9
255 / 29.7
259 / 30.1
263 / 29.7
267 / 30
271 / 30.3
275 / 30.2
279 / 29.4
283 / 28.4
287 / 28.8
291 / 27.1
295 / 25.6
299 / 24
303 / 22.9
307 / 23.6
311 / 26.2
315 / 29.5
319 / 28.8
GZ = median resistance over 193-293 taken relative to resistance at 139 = 1.3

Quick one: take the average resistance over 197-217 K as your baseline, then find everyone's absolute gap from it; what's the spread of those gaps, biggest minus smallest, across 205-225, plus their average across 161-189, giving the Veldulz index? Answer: 11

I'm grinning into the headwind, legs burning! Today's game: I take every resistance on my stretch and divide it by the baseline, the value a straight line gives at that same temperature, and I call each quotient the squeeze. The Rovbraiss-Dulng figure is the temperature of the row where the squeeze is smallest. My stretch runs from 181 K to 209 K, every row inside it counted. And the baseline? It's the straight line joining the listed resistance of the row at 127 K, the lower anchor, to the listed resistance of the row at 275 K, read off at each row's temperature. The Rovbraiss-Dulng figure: 191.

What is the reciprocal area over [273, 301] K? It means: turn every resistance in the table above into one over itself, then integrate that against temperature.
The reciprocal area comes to 1.0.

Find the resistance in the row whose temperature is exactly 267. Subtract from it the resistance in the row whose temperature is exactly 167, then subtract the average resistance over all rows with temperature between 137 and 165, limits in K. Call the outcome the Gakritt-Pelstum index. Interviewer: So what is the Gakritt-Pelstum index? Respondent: -24.3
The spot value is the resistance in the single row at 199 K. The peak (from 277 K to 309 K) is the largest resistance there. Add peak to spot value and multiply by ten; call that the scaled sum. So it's 436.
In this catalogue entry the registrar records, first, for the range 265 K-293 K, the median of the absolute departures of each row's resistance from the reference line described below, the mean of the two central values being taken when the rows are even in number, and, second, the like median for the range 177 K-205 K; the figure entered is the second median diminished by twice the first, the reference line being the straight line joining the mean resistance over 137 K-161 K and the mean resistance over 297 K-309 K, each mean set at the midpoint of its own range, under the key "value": 5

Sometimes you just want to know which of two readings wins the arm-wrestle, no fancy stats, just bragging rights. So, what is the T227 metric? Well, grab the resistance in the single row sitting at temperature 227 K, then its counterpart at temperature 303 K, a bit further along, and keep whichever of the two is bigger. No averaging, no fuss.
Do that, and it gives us 29.5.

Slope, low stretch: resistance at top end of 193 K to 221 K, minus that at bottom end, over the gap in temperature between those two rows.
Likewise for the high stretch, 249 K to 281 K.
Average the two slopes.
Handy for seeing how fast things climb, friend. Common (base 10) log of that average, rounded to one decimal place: -0.5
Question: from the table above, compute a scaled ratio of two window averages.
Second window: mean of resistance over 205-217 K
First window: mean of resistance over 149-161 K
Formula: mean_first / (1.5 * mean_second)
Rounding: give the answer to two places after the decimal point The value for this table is 0.71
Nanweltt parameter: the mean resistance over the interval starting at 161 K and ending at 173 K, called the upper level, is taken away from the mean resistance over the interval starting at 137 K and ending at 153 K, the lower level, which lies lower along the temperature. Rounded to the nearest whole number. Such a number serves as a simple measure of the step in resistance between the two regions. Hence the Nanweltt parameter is 3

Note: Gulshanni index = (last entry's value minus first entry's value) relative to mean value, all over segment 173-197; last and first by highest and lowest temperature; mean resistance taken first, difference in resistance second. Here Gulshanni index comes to -0.54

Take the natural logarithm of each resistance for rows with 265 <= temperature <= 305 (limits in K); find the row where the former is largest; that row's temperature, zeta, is 271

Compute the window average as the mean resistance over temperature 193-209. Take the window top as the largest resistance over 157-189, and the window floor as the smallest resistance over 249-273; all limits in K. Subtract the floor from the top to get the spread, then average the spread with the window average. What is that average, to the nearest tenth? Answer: 8.1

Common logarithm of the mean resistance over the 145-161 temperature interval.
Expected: 1.46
